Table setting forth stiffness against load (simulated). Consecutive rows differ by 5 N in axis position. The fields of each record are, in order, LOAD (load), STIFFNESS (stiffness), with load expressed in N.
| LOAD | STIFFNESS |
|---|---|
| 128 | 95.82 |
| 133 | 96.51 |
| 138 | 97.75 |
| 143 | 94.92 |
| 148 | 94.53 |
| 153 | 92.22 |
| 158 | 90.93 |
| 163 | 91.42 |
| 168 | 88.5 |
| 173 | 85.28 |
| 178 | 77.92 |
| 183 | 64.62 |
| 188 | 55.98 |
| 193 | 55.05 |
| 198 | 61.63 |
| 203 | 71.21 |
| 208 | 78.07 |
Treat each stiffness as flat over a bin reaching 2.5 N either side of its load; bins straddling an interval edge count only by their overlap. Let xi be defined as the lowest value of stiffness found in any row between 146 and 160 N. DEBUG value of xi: 90.93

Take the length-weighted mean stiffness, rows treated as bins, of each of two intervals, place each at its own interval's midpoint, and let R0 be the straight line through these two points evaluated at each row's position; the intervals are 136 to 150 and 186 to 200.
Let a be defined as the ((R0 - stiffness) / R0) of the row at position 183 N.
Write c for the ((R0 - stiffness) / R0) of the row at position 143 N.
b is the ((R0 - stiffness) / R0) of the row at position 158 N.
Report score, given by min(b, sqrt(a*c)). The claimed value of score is -0.08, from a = 0.01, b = -0.08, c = 0.01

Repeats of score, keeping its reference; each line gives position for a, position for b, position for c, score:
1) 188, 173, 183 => -0.17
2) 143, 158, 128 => -0.08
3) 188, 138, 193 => 0.02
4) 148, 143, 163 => 0.01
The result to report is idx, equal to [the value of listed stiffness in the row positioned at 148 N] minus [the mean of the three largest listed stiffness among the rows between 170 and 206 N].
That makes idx 16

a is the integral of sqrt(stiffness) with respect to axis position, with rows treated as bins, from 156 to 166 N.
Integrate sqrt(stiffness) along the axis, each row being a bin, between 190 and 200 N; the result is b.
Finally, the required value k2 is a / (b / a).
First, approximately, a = 95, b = 76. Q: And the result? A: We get 120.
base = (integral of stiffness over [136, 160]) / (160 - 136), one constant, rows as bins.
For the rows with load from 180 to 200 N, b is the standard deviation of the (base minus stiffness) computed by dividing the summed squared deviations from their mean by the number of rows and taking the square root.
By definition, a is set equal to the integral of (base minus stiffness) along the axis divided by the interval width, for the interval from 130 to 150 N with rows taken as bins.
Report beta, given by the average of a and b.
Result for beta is 1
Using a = -2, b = 4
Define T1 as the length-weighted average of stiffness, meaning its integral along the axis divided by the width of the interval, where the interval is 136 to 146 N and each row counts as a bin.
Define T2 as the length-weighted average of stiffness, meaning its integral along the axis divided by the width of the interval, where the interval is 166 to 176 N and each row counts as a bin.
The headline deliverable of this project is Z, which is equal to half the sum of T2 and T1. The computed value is 91.3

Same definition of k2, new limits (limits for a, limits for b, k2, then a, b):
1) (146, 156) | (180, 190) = 119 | 97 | 78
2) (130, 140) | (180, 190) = 124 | 99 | 78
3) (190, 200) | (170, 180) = 64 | 76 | 91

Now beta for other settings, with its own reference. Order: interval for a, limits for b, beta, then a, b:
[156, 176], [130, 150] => 3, 5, 1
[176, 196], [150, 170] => 16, 31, 1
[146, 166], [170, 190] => 7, 2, 11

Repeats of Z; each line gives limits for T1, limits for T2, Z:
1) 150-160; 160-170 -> 90.9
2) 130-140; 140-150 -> 96.0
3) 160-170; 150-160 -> 90.9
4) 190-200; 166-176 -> 72.2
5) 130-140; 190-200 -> 77.5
